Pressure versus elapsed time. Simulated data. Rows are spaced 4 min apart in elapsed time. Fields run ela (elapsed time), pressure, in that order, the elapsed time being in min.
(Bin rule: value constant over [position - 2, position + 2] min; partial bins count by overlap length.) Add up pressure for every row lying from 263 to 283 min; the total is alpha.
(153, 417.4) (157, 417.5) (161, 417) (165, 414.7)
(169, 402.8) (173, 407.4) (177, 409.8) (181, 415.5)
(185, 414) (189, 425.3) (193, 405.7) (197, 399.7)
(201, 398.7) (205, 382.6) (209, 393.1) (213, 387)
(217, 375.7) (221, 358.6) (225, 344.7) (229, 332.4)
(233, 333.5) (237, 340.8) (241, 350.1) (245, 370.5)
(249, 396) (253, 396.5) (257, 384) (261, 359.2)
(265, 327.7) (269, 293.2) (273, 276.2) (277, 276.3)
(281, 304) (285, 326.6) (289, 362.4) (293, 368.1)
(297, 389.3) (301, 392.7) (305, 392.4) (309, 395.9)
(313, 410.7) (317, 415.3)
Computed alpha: 1477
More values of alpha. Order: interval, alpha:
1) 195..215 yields 1961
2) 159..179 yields 2052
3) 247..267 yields 1863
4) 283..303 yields 1839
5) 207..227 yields 1859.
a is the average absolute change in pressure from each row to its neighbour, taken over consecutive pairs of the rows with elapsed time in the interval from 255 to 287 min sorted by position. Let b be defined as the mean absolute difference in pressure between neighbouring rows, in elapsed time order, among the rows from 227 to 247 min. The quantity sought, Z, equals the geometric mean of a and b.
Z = 14.7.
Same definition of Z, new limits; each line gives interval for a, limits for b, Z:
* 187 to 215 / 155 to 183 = 6.7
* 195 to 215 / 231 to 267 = 11.8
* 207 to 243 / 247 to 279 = 13.0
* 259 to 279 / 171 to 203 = 11.9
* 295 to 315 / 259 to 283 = 11.0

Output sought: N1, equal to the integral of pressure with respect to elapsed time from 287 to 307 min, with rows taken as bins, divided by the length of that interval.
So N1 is 381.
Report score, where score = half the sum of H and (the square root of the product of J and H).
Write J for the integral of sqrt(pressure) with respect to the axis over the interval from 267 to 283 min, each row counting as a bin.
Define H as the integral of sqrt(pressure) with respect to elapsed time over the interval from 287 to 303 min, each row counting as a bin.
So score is 301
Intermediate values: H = 311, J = 271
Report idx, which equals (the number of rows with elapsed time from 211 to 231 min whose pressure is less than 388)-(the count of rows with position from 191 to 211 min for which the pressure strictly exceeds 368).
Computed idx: 0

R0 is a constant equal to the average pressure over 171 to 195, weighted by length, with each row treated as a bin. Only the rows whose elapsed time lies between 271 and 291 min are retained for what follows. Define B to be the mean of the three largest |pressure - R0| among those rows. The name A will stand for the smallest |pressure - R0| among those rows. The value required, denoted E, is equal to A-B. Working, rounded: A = 51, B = 127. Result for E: -77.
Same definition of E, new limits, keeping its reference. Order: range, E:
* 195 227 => -40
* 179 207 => -18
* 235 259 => -43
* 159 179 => -5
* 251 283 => -115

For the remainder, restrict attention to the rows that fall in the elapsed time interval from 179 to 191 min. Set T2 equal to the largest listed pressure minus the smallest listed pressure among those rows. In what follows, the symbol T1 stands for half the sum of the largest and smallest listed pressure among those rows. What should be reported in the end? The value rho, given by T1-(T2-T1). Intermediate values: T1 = 420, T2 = 11.3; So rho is 828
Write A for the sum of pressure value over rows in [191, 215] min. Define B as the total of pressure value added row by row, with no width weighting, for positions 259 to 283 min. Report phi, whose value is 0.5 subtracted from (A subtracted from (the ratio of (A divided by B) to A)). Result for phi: -2367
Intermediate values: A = 2367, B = 1837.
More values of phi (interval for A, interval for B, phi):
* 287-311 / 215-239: -2301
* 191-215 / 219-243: -2367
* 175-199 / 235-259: -2470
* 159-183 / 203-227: -2468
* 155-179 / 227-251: -2470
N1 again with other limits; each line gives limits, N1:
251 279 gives 330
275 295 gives 327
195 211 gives 394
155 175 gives 412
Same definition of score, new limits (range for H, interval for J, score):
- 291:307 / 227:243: 309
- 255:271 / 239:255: 299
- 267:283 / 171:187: 284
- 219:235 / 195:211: 301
